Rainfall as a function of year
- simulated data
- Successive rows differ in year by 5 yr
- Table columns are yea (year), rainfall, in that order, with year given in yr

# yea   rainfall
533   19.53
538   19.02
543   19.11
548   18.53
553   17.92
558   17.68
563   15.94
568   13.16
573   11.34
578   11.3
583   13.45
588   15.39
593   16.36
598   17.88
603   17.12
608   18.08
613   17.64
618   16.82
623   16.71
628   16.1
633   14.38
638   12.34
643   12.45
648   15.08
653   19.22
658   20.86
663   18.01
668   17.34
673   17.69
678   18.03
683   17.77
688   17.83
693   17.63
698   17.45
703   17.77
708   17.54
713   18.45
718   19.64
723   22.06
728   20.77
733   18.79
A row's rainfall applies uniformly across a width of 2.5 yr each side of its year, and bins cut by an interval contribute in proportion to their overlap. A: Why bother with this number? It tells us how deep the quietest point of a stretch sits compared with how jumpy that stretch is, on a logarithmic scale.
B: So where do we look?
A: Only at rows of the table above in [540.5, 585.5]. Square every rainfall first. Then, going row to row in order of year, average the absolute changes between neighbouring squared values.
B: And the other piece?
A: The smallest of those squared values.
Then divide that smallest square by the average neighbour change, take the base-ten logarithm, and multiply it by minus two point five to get -1.36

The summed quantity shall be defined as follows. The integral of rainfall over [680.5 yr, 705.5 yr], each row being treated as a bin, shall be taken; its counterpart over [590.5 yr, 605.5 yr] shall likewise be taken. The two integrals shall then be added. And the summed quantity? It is 699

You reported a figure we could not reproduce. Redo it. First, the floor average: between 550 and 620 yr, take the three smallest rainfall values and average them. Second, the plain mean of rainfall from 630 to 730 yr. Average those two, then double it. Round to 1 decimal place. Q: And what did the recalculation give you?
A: 29.5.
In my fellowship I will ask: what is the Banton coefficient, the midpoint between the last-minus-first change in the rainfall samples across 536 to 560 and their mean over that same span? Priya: 8.6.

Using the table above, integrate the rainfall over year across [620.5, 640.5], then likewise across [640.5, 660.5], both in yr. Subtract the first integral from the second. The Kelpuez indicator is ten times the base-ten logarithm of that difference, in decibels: 16.1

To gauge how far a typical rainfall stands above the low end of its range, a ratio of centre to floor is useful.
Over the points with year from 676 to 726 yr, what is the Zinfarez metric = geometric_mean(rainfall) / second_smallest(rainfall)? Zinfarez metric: 1.05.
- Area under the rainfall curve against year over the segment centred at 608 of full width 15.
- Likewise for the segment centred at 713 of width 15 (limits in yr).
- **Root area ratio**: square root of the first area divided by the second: 0.97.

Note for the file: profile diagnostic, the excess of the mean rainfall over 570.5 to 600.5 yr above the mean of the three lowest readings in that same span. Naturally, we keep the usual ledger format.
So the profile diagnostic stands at 2.26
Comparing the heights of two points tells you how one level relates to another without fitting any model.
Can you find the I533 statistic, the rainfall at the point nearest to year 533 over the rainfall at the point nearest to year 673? 1.10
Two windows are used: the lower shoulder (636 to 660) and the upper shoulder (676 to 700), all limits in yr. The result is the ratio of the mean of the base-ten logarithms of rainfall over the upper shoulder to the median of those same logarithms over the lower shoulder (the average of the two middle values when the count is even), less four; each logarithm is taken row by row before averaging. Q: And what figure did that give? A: -2.94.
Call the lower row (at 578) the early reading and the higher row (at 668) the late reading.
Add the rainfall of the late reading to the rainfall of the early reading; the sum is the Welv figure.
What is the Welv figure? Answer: 29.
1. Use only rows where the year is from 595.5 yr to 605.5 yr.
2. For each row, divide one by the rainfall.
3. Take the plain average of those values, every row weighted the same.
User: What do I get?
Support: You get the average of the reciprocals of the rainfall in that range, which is 0.0572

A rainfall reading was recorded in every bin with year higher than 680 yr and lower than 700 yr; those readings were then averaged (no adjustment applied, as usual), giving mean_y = 17.7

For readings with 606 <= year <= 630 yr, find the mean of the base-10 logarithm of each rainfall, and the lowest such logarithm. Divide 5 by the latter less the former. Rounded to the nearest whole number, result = -200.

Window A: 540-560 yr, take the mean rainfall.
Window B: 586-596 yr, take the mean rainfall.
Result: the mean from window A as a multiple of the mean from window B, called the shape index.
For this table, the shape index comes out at 1.15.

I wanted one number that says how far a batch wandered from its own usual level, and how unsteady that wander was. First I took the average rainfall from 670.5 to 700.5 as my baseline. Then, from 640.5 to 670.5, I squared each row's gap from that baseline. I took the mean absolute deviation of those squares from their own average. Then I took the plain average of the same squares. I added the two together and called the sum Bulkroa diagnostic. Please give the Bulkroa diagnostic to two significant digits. 15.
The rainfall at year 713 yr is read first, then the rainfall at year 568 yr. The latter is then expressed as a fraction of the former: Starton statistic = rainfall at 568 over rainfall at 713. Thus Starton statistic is 0.71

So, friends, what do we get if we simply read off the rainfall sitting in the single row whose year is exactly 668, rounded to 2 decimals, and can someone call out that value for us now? 17.34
